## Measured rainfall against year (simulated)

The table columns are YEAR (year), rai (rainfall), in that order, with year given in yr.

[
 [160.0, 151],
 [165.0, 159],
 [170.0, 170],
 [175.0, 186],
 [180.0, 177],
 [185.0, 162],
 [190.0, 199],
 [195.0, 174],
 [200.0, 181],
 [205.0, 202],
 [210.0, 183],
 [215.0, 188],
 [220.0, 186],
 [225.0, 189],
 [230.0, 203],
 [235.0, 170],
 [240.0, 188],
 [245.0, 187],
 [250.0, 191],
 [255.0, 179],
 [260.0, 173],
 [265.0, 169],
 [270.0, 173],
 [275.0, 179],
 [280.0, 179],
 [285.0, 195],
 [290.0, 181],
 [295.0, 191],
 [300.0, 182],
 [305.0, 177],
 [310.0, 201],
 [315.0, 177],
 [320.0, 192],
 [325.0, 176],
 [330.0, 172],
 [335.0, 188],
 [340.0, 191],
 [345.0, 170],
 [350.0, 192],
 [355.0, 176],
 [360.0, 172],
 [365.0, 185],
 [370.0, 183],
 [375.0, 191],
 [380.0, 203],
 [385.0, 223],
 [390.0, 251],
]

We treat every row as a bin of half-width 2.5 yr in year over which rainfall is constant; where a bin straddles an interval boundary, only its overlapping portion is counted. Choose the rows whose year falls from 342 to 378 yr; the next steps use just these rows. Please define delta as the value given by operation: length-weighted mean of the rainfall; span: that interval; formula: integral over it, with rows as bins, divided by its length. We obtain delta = 182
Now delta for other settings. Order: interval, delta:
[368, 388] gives 202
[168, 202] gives 179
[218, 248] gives 187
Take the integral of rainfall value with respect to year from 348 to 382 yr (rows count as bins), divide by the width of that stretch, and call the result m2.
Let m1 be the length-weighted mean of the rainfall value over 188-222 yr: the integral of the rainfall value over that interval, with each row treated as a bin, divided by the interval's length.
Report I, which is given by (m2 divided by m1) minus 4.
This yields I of -3.01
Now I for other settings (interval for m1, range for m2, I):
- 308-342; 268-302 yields -3.01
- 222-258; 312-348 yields -3.03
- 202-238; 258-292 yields -3.05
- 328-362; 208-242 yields -2.96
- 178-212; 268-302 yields -3.00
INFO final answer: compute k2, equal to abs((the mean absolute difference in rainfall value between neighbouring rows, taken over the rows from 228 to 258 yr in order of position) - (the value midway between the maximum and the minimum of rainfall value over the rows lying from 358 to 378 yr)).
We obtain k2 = 168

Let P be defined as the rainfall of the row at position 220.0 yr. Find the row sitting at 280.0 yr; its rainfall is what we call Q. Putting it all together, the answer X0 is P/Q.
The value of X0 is 1.04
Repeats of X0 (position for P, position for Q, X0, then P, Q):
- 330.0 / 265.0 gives 1.02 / 172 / 169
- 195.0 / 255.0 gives 0.97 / 174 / 179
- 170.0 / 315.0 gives 0.96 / 170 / 177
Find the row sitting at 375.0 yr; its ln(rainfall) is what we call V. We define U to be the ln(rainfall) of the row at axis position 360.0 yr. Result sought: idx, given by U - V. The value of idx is -0.10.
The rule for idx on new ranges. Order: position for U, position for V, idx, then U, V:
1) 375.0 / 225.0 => 0.01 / 5.252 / 5.24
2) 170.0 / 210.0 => -0.07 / 5.136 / 5.21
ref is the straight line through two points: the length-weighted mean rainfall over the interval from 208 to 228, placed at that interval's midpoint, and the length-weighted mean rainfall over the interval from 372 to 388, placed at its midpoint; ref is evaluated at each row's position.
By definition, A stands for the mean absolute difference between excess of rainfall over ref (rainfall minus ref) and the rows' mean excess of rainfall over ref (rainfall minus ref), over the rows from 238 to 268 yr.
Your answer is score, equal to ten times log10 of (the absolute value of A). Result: 9.2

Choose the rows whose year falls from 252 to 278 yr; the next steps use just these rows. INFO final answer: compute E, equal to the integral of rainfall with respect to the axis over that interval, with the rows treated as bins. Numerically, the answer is 4550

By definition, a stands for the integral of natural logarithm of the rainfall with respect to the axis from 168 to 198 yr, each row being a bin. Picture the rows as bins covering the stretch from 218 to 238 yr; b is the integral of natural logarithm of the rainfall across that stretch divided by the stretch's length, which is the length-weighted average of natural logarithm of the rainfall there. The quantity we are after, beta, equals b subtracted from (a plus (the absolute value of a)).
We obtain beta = 306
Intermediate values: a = 155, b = 5.23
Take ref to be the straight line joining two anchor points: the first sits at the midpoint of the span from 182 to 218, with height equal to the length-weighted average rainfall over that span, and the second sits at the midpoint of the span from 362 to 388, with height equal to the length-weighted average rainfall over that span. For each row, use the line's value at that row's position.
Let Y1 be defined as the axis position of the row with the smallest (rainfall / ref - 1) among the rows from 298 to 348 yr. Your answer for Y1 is 345.0 yr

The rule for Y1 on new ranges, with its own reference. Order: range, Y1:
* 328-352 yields 345.0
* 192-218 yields 195.0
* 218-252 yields 235.0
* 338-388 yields 345.0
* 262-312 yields 265.0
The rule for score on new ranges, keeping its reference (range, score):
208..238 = 8.3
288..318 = 8.7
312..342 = 8.6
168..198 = 9.9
